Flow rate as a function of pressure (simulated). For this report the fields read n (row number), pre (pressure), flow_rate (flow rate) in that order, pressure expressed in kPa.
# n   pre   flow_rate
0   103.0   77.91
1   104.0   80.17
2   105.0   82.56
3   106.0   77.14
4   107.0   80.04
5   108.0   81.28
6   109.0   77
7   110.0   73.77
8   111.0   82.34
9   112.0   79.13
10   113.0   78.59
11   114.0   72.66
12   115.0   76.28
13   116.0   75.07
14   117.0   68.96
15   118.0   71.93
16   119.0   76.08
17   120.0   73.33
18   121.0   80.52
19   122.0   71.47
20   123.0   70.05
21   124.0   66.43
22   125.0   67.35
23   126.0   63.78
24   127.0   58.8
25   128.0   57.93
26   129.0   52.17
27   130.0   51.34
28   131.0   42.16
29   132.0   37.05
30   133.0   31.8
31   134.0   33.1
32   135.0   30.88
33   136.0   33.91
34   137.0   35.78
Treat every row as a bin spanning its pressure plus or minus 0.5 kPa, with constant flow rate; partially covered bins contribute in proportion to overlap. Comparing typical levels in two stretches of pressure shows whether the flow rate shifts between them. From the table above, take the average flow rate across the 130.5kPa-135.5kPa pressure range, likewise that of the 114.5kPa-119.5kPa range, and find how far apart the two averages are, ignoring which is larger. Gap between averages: 39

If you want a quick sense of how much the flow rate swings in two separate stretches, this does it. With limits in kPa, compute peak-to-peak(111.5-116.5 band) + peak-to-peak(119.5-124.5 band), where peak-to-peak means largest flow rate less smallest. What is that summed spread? 21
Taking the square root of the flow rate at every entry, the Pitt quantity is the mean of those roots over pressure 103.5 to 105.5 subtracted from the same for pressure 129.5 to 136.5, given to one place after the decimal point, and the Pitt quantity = -2.9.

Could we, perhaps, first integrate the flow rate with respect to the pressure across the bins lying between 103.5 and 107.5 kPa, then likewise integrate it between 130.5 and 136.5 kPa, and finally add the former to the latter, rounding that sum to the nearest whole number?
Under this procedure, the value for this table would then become 529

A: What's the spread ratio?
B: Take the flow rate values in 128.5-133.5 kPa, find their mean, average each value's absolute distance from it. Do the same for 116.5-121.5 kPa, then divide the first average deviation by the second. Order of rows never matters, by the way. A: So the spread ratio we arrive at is 2.14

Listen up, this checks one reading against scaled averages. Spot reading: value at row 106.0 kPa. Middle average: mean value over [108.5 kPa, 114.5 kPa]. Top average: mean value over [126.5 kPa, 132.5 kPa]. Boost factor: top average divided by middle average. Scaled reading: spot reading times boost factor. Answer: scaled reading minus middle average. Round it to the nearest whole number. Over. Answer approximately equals -27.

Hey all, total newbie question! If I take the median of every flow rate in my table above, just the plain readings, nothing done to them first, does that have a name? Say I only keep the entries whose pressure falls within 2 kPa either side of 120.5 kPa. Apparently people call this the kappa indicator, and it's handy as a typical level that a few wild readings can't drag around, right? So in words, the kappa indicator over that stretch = 75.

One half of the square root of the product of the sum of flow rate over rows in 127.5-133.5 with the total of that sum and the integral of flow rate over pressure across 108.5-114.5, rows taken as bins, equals 224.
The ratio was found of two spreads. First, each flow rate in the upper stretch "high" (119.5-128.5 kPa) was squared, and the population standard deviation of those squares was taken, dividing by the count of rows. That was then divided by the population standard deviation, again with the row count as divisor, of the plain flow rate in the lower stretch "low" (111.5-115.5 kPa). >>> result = 362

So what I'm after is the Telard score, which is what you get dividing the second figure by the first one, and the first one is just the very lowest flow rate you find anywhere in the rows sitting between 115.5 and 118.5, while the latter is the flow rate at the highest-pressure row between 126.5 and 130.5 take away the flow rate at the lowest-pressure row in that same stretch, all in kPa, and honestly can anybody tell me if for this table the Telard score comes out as -0.11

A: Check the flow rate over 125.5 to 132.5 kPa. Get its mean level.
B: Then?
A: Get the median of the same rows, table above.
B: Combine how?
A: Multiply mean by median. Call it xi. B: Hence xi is 2707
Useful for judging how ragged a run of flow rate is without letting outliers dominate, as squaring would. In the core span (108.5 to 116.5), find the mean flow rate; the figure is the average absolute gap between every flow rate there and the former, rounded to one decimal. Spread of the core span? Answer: 2.4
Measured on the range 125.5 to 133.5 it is 9.3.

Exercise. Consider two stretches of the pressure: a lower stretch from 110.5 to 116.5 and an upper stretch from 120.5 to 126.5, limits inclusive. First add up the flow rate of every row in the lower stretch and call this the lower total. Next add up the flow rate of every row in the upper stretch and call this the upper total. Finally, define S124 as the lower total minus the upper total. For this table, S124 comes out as 44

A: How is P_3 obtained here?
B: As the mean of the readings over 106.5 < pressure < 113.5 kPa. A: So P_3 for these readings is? 79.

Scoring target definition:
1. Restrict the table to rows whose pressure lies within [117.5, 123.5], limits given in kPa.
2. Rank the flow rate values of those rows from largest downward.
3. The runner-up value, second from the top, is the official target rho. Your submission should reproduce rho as 76.08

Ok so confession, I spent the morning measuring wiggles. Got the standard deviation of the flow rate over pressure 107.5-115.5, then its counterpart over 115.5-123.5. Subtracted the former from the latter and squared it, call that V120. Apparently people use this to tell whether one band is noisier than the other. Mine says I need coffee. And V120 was 0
